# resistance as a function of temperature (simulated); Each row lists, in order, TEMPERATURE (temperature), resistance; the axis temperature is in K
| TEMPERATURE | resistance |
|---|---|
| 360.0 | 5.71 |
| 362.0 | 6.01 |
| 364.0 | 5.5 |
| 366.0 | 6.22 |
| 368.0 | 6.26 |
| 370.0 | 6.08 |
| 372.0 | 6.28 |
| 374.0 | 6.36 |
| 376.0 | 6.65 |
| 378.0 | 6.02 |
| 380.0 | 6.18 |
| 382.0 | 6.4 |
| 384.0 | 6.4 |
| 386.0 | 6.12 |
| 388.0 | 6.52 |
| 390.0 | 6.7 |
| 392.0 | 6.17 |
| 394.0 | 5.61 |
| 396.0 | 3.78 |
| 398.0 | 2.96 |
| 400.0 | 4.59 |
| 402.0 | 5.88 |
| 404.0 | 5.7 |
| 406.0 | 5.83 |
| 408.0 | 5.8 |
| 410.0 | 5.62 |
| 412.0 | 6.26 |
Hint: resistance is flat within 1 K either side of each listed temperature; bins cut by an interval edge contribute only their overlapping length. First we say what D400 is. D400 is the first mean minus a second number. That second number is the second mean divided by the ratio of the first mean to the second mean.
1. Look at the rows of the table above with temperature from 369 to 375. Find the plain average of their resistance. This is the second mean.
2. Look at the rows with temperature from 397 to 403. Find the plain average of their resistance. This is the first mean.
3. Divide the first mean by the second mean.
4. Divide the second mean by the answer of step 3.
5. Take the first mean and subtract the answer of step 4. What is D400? -4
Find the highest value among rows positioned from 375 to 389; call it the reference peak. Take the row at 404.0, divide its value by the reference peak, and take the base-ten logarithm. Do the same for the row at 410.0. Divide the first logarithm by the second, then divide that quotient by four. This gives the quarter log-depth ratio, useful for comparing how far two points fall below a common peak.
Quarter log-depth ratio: 0.23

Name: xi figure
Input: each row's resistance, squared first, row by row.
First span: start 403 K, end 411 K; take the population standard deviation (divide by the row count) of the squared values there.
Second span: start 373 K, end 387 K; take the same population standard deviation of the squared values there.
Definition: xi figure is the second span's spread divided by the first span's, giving 2.6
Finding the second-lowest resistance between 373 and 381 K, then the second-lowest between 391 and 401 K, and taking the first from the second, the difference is -2.4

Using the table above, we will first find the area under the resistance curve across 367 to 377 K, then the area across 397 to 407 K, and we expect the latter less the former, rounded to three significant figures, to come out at -13.3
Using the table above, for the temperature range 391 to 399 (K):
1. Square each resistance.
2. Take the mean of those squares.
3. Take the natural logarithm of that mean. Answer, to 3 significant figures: 3.14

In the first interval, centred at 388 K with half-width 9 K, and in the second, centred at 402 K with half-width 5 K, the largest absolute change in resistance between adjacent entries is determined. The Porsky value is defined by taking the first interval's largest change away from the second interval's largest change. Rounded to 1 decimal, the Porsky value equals -0.2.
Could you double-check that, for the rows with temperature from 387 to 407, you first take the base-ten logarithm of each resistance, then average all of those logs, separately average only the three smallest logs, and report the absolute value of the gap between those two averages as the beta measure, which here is 0.1479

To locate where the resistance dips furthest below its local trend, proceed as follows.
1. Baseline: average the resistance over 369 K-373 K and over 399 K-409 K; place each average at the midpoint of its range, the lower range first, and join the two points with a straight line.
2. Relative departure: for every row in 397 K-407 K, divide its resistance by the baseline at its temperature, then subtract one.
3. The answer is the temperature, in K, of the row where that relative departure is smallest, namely 398.0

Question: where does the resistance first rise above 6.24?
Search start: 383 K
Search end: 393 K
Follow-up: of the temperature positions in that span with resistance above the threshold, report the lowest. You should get 384.0 K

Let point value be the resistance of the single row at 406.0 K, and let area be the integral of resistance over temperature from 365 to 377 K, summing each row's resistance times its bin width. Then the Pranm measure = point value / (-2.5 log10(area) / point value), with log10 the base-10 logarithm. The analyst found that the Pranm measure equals -7.2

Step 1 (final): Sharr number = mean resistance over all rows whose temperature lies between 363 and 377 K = 6.19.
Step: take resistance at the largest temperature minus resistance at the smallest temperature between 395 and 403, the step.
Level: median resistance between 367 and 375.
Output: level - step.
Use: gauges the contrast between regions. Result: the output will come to 4.2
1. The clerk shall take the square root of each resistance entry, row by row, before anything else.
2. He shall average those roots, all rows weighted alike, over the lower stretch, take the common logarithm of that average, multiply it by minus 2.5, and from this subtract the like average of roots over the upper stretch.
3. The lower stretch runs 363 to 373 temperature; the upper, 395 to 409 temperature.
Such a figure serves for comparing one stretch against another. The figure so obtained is -3.18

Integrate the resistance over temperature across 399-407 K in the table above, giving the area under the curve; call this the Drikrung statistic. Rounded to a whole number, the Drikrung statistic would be 44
